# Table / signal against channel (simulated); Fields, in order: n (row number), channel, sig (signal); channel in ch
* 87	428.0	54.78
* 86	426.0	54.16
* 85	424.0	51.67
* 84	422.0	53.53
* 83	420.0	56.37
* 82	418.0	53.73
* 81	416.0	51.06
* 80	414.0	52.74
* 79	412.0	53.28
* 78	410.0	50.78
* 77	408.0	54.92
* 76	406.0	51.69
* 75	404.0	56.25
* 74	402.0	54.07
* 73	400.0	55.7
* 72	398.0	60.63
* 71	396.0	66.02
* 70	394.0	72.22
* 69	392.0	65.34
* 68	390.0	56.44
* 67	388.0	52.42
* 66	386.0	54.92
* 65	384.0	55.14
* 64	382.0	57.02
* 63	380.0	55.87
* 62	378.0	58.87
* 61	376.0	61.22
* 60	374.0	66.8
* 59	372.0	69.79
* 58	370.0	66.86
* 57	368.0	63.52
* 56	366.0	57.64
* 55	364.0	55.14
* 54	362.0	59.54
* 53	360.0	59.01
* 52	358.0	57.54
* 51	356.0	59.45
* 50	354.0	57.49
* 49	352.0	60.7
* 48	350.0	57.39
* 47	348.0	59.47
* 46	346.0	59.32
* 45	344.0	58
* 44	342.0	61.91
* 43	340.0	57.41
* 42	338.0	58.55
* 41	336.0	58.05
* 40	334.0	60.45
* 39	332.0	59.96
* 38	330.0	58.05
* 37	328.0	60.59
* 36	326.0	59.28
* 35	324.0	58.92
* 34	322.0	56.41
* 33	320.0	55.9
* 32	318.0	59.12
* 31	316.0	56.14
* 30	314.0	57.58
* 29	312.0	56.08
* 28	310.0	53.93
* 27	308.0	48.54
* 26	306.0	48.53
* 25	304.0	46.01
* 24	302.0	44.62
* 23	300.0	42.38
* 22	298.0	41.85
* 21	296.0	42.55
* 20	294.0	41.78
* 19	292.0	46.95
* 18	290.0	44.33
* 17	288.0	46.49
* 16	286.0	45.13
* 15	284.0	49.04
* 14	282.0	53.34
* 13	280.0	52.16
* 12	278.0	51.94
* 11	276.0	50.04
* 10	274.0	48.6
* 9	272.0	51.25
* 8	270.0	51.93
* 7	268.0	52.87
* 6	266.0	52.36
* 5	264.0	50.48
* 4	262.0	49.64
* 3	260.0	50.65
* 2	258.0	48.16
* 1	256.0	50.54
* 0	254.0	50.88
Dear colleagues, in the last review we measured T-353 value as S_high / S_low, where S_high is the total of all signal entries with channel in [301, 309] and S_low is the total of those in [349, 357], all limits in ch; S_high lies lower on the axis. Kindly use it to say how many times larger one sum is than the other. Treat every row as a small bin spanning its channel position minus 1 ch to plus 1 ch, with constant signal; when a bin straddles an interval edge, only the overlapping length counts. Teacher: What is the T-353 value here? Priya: 0.80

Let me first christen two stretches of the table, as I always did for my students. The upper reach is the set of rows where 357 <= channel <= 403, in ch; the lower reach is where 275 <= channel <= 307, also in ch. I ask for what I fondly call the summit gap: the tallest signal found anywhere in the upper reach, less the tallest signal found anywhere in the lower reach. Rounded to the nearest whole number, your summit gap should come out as 19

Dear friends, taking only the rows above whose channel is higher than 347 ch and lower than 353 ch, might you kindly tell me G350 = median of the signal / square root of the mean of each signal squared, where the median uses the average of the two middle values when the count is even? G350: 1.00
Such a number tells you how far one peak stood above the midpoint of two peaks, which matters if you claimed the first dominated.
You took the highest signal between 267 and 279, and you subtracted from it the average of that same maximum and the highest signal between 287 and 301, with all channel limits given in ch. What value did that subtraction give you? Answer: 3.0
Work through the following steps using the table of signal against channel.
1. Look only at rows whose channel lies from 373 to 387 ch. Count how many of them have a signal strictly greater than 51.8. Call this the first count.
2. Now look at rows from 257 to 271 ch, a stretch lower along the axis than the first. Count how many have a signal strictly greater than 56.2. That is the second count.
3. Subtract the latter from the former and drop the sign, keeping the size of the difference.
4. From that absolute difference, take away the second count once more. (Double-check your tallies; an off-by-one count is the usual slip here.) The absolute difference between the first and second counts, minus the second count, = 7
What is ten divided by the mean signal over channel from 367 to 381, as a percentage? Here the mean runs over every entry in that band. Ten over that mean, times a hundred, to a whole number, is 16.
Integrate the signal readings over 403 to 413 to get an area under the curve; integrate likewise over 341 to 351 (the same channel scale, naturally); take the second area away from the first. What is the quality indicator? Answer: -58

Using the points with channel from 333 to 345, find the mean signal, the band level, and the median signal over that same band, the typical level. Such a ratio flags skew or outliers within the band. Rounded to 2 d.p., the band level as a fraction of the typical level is 1.01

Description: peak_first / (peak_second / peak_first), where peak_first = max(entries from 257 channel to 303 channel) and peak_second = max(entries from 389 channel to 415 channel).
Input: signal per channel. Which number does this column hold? 39.4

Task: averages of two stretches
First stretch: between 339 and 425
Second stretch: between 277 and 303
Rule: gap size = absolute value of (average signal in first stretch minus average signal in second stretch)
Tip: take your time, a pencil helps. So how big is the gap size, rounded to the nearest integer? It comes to 12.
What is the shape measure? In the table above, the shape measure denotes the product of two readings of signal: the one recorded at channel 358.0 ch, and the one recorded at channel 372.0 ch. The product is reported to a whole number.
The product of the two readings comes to 4016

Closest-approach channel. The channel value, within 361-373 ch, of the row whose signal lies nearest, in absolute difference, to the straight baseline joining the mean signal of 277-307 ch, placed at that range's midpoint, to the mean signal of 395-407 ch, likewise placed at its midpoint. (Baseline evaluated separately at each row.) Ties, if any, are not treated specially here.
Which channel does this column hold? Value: 364.0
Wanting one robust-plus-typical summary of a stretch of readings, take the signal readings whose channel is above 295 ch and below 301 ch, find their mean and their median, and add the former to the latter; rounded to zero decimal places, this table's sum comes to 85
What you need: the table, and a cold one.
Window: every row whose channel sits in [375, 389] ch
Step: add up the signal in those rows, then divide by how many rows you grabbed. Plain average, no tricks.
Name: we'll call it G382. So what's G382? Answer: 56.5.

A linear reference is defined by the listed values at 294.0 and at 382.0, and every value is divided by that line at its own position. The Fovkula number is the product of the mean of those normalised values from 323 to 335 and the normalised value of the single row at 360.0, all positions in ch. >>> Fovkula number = 1.38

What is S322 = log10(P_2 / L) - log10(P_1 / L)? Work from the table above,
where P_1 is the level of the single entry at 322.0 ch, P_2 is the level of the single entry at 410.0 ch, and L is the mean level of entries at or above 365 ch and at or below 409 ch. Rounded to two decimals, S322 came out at -0.05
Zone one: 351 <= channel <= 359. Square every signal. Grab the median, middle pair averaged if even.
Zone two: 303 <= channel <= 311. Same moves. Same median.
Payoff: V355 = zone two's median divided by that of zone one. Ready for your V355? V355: 0.69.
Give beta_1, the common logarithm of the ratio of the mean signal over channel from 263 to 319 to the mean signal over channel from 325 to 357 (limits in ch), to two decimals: -0.08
